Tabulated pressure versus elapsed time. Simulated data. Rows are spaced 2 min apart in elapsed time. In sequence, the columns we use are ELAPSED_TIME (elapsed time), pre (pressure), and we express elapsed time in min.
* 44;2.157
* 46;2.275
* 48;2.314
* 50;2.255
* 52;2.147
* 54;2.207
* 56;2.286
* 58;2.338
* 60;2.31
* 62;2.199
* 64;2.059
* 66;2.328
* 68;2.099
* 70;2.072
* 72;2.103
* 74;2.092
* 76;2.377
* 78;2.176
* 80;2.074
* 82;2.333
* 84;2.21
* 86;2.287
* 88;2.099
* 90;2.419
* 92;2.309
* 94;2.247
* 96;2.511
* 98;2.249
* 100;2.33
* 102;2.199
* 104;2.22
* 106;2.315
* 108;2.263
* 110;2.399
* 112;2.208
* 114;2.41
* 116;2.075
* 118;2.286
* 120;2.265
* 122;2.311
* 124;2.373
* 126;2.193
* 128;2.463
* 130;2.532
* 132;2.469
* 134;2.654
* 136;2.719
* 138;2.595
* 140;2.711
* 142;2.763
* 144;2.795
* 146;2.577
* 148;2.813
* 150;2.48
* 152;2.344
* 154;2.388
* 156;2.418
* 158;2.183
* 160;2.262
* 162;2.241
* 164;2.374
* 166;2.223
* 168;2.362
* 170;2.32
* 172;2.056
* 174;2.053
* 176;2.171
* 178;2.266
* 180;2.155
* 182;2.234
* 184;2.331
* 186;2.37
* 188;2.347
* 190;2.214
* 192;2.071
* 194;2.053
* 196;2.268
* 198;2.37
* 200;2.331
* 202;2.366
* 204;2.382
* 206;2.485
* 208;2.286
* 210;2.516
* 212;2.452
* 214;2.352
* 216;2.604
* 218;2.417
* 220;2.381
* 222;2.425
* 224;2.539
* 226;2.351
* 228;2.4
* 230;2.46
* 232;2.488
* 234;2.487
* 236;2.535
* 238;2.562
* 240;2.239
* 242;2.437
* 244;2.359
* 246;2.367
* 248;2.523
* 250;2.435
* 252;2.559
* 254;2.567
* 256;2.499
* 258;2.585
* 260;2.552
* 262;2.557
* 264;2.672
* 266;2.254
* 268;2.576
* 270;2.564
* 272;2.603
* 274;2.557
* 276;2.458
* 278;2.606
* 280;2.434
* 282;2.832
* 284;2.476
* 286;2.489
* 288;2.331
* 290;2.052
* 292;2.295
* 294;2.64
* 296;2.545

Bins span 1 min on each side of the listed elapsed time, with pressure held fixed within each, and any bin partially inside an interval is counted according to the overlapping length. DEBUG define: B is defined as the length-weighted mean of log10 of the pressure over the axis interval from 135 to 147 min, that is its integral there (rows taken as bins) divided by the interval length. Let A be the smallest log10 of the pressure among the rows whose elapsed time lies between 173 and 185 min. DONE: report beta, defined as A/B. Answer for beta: 0.73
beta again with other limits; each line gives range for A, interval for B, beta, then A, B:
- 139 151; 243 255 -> 1.01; 0.394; 0.392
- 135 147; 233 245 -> 1.06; 0.411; 0.386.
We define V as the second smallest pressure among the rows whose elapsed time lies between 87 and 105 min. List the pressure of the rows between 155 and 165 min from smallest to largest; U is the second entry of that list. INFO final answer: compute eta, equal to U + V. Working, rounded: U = 2.241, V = 2.199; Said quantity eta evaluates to 4.44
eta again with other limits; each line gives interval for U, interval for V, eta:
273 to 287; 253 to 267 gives 4.96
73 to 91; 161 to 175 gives 4.15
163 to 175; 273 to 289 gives 4.49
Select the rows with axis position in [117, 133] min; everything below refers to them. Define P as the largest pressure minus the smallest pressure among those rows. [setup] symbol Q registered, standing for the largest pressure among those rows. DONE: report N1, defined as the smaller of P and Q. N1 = 0.339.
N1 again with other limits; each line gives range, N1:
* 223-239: 0.211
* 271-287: 0.398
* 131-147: 0.326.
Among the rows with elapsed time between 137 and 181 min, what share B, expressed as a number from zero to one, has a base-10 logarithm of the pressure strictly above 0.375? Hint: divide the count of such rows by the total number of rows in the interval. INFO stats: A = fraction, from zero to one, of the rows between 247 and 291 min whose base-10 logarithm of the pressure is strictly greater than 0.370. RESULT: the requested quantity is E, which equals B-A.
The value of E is -0.4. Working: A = 0.86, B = 0.45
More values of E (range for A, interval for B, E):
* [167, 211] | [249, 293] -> 0.5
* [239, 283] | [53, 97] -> -0.8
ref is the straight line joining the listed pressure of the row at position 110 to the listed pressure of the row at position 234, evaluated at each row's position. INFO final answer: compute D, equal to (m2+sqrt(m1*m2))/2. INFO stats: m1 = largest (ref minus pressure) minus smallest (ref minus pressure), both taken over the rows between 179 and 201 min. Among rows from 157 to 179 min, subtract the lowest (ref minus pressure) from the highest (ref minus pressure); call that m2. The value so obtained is 0.327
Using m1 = 0.32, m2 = 0.328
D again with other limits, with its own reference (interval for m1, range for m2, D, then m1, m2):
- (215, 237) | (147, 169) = 0.522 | 0.26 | 0.637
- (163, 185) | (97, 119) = 0.334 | 0.33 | 0.336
